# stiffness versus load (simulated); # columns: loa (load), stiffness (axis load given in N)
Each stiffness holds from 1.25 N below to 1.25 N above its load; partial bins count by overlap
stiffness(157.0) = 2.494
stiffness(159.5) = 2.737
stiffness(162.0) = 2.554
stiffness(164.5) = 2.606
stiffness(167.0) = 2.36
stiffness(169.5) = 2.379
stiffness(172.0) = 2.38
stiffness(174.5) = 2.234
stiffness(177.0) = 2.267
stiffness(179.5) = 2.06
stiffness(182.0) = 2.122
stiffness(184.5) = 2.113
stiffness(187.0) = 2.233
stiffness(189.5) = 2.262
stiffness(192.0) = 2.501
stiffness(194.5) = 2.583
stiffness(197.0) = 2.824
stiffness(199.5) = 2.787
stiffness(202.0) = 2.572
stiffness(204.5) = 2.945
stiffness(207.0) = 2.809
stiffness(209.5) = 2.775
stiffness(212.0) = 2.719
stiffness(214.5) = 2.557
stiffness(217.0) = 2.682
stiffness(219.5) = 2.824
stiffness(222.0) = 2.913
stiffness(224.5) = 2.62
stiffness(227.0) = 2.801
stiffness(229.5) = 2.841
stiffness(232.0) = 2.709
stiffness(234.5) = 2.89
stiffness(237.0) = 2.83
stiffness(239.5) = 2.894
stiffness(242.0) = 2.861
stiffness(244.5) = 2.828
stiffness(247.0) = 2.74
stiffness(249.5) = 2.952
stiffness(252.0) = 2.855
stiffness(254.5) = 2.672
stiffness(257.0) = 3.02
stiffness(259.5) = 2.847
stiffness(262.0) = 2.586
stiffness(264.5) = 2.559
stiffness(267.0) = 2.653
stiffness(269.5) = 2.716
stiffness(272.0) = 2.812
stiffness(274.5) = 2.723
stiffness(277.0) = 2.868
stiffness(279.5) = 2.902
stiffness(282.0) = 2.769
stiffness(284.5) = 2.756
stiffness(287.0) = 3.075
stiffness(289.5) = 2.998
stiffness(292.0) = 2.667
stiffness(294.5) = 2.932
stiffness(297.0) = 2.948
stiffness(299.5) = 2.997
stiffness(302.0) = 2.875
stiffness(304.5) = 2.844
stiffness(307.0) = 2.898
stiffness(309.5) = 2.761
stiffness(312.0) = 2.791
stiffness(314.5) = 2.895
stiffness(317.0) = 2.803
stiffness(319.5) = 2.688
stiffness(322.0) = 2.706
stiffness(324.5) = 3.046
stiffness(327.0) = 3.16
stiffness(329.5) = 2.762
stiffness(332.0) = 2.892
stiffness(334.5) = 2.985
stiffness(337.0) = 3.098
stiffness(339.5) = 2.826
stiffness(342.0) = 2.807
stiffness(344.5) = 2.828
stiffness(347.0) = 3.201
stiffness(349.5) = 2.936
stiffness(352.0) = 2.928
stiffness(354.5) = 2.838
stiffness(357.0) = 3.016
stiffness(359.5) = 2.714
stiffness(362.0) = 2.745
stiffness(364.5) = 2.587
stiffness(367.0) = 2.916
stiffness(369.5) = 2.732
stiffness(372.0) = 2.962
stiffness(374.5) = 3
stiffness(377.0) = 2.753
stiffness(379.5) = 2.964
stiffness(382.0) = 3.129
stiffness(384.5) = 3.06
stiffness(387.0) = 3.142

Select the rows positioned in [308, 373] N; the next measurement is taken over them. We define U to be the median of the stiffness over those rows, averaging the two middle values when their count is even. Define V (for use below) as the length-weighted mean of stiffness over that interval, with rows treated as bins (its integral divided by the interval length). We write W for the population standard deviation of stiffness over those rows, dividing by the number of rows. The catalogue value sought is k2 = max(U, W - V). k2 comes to 2.83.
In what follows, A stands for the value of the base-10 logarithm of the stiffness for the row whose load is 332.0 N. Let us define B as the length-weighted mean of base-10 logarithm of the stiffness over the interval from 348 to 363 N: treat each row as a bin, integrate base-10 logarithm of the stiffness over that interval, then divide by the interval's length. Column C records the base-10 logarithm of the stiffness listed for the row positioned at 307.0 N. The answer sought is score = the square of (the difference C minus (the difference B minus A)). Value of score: 0.22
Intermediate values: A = 0.461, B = 0.458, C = 0.462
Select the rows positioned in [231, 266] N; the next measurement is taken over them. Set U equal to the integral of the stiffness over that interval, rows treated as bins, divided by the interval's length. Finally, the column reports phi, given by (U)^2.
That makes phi 7.9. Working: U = 2.80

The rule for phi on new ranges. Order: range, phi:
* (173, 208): 6.0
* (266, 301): 8.1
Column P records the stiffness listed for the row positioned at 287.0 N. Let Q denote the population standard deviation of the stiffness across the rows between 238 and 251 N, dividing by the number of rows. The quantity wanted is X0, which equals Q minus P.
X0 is -3.00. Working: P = 3.075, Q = 0.07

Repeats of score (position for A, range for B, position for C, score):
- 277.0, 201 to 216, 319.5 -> 0.20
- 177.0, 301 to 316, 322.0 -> 0.11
